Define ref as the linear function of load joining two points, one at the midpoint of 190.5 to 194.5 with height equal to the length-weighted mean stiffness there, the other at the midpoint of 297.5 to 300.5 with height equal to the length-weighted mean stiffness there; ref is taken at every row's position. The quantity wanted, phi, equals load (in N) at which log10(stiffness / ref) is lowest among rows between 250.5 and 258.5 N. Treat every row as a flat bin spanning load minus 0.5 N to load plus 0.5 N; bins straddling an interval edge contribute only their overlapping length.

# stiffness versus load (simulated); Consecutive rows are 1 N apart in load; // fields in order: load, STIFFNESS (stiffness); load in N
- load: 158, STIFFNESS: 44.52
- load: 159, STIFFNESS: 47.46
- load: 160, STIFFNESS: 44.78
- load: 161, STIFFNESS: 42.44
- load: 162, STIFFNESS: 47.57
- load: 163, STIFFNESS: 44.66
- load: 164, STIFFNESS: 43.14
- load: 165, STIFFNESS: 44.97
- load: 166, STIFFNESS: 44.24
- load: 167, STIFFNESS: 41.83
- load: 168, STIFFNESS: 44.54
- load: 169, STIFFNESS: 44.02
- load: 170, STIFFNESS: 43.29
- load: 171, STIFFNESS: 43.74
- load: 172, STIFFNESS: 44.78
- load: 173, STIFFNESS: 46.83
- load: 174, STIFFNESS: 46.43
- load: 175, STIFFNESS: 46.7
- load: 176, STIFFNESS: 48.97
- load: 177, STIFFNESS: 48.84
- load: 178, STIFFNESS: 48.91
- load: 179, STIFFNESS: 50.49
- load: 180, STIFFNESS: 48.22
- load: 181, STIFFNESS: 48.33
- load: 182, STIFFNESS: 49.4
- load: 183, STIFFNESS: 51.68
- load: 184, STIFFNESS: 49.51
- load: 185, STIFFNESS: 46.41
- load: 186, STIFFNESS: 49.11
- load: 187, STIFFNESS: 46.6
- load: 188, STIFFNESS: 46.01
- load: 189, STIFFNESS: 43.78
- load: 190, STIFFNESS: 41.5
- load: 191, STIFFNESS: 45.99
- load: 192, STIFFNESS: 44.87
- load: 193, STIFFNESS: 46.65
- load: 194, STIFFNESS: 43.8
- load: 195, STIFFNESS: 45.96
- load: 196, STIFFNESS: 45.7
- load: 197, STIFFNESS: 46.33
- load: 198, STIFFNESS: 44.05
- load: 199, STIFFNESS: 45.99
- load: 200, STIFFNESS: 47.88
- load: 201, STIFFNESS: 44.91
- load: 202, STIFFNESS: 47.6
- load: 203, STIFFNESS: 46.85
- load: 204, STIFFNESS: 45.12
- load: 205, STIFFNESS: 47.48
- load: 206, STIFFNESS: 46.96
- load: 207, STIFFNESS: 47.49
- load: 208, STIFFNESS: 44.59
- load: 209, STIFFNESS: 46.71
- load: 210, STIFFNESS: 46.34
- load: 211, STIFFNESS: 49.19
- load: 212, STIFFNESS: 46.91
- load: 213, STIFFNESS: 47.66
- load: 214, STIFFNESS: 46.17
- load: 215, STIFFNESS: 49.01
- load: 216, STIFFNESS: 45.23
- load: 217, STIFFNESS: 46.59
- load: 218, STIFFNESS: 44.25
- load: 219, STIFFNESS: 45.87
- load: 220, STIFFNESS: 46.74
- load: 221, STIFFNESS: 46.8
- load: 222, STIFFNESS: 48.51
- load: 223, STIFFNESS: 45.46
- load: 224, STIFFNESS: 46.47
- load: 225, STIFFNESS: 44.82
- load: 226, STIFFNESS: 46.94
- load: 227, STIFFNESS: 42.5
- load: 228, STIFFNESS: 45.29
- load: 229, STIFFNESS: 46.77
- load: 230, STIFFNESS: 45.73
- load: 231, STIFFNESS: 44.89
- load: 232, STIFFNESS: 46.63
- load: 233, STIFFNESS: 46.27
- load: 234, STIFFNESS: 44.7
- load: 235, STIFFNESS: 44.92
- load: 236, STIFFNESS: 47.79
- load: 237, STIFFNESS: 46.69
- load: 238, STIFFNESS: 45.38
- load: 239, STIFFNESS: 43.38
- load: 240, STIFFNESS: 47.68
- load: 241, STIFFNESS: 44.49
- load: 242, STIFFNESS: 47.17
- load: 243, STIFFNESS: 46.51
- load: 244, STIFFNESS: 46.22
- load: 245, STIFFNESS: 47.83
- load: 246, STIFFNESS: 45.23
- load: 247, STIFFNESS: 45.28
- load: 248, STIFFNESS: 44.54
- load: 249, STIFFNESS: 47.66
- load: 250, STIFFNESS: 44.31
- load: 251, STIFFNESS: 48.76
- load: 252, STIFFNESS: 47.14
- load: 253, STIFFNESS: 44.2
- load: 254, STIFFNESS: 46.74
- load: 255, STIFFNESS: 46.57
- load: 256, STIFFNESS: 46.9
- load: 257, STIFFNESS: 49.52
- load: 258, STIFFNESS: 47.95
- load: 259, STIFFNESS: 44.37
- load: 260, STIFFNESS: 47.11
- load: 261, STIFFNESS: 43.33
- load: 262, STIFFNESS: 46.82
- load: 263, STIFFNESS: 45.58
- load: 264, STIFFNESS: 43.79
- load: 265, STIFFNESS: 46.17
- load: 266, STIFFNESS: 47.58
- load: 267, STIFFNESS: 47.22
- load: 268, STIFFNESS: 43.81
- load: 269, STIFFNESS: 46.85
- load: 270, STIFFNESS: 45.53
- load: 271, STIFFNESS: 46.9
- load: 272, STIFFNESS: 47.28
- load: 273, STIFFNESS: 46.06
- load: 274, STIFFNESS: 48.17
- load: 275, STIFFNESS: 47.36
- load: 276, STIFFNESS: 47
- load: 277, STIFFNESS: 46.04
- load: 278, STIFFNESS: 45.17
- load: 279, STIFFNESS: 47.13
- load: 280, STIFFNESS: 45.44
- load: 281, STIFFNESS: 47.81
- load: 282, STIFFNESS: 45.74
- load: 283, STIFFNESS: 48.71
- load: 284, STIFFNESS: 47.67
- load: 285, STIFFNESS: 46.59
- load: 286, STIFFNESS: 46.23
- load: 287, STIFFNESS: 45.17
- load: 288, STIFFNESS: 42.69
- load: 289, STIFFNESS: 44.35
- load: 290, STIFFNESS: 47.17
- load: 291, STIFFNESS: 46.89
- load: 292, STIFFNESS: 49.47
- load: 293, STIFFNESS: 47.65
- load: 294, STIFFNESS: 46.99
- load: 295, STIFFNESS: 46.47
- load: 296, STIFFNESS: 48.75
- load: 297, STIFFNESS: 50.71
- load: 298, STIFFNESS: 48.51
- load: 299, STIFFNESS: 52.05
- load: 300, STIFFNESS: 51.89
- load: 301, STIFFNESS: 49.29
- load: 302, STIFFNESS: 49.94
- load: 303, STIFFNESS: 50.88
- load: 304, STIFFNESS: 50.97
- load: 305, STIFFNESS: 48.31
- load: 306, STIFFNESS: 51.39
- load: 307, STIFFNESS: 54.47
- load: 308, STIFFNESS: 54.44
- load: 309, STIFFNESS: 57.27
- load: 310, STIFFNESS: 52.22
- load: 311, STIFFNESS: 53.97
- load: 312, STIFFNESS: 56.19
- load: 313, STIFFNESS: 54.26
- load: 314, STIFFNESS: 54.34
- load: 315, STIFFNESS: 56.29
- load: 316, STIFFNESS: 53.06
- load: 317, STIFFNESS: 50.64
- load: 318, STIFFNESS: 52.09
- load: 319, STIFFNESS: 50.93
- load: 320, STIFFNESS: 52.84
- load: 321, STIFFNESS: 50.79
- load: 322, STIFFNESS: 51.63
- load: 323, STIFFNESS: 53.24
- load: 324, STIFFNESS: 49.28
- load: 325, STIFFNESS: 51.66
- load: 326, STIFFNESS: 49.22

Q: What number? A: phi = 253 N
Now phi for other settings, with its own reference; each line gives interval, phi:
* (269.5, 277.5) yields 270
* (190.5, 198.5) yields 194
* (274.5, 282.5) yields 278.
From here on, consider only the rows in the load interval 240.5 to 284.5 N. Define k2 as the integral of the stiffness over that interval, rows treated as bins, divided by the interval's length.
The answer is 46.4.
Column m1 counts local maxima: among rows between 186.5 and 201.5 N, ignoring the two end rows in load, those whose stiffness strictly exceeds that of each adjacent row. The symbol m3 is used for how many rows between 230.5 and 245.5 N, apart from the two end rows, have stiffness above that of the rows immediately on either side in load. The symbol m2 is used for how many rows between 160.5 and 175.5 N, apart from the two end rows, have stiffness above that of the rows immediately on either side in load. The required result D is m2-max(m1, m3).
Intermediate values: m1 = 5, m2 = 4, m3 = 4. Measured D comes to -1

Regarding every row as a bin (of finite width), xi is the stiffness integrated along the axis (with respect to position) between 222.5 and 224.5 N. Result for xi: 91.9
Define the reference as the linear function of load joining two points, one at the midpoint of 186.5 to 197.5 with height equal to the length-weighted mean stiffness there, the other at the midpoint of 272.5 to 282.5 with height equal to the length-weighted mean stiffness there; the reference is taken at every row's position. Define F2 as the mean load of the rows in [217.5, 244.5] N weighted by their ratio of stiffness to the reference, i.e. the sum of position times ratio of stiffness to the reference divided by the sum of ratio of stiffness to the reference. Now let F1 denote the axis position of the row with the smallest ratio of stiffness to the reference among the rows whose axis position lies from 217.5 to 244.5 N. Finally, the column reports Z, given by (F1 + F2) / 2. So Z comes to 229.0 N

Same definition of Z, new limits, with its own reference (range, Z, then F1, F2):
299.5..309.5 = 304.8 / 305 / 304.6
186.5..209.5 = 194.0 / 190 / 198.1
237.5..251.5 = 241.8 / 239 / 244.5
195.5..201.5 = 198.3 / 198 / 198.5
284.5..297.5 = 289.6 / 288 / 291.1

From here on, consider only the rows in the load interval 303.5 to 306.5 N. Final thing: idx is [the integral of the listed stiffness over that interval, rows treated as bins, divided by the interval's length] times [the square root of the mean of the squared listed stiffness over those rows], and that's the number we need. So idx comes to 2523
